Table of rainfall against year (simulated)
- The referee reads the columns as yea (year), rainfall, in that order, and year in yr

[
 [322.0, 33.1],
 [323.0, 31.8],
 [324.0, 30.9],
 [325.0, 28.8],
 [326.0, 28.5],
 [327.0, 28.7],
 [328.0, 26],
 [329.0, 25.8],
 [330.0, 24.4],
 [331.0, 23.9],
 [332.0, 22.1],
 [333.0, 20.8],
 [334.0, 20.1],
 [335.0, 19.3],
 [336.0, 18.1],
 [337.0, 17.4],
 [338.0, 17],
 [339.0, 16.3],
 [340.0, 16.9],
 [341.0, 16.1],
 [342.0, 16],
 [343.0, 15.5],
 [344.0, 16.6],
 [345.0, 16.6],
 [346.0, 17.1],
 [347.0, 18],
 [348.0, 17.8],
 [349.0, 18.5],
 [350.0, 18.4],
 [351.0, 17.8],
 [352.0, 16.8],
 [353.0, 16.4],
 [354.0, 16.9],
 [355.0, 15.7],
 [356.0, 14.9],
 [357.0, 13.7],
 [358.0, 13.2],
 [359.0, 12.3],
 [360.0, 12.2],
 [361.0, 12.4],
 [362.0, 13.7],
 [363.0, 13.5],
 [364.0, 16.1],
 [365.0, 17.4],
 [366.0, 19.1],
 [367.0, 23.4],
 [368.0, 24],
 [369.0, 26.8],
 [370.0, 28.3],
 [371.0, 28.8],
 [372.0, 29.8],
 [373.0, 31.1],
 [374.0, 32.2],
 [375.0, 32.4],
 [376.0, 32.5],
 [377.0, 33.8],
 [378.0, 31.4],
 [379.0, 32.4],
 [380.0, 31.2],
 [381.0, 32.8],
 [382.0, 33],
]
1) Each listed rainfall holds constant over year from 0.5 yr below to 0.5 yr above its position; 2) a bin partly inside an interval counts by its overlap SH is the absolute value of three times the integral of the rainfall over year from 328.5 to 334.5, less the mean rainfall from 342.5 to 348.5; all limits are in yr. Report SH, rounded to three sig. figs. 394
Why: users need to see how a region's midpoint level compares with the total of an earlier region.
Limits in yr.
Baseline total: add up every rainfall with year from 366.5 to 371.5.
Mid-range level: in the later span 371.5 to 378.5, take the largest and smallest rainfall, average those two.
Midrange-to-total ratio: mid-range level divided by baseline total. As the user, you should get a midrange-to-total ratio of 0.24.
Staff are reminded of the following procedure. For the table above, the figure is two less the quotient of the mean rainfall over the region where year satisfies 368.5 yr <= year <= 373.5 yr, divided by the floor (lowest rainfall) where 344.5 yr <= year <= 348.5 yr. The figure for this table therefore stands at 0.26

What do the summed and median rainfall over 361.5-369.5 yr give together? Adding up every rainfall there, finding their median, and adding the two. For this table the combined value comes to 172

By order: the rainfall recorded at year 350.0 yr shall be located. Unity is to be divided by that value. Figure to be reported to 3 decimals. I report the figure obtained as 0.054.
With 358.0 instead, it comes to 0.076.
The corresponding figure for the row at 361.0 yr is 0.081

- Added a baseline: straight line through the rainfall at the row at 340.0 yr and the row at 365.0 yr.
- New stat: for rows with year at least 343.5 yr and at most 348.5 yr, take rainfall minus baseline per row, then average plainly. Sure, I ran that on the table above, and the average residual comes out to 0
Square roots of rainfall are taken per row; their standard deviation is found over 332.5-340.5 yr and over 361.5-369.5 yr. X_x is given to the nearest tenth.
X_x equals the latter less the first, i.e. 0.4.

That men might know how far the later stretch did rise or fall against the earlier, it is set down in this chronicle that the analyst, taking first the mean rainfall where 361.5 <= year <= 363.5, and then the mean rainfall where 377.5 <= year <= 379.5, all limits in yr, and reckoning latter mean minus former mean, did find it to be 18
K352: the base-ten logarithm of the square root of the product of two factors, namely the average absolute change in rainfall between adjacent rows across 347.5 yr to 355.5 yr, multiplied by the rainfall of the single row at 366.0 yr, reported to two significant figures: 0.54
